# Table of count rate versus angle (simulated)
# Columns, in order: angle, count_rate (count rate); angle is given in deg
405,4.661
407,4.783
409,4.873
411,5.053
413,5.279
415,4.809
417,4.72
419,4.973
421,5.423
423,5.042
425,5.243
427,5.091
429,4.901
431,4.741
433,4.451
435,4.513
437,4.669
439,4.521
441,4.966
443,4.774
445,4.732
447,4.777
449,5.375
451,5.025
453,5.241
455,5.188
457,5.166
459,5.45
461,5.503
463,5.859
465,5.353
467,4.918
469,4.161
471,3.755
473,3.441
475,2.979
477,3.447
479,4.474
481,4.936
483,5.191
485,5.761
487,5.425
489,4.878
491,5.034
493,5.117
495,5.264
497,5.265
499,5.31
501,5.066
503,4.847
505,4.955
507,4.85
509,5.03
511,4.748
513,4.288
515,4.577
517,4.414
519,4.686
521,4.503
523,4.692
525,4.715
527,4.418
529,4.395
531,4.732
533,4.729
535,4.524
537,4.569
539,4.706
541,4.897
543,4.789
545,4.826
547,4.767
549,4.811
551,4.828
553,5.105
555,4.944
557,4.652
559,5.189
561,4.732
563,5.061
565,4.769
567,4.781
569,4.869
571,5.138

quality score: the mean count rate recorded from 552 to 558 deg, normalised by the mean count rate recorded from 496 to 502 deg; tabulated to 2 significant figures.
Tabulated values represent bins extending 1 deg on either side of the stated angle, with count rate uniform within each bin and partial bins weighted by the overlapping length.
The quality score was 0.94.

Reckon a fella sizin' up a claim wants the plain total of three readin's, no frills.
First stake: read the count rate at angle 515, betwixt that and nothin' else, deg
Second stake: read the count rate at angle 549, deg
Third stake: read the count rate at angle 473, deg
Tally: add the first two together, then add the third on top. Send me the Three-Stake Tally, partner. 12.8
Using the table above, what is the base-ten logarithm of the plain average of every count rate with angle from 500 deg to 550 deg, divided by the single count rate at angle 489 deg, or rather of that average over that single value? -0.016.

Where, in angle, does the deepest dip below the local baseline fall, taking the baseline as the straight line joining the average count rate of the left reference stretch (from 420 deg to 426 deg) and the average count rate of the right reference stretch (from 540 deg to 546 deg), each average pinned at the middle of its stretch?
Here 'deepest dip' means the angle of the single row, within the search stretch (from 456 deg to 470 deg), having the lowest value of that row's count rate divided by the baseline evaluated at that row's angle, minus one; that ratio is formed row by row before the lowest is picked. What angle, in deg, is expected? 469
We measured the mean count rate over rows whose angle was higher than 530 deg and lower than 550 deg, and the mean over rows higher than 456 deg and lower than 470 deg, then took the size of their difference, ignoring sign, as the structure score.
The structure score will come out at 0.47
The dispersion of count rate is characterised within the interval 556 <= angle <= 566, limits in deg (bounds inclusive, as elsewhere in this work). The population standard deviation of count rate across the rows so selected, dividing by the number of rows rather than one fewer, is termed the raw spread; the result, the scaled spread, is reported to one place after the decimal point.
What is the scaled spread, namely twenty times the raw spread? 4.1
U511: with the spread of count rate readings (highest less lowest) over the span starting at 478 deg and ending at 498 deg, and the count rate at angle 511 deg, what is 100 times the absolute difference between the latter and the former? 346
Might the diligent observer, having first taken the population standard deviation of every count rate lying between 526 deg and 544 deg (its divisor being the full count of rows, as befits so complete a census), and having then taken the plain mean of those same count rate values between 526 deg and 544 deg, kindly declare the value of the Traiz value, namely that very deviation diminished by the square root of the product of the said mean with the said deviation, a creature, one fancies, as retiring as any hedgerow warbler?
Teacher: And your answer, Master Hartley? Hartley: -0.71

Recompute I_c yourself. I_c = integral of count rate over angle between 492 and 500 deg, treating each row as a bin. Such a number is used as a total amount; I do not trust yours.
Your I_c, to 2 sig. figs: 42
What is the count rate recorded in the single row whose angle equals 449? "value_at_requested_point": 5.375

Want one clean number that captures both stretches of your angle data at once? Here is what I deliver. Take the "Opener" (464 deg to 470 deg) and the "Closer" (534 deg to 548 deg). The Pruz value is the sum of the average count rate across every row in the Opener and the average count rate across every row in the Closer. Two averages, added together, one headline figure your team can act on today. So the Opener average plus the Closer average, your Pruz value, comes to 9.5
